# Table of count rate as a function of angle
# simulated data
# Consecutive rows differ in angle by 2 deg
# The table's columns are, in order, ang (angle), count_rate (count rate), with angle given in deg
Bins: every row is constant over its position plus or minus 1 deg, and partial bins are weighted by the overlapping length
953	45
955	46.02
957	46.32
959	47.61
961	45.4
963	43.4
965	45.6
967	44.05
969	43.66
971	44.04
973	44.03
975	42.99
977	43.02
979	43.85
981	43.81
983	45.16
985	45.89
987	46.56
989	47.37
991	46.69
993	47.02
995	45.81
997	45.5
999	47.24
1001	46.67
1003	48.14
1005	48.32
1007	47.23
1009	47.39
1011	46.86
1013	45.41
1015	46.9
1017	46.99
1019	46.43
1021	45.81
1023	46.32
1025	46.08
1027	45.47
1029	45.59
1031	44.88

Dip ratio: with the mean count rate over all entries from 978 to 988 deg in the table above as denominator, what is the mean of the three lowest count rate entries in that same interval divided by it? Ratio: 0.983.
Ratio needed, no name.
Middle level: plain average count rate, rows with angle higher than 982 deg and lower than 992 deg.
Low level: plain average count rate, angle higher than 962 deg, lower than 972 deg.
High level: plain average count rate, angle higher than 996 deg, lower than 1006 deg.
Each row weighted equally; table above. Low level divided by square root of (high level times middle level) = 0.94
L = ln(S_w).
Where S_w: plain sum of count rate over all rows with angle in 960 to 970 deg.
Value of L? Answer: 5.403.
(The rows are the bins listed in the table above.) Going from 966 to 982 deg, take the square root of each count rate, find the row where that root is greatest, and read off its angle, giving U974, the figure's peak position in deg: 967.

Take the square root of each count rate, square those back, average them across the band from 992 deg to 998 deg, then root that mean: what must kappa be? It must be 6.79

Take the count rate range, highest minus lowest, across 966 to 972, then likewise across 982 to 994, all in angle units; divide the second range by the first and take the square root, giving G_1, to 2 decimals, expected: 2.38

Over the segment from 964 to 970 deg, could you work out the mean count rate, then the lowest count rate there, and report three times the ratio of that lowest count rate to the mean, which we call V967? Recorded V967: 2.95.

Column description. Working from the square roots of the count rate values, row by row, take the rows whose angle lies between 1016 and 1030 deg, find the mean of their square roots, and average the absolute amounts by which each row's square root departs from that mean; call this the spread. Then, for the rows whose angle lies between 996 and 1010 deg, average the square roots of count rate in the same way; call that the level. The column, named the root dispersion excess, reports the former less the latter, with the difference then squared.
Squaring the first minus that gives 46.8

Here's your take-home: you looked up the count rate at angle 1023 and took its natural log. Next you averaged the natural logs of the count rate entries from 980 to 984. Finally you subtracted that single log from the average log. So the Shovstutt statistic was -0.04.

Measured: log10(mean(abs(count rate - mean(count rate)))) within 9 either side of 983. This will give 0.2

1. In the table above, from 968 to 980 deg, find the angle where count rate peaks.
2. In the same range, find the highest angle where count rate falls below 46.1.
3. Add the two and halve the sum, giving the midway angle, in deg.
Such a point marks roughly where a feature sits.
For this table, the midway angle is 975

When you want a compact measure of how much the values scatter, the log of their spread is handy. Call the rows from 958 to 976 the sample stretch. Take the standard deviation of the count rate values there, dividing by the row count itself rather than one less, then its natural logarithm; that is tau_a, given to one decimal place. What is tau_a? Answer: 0.3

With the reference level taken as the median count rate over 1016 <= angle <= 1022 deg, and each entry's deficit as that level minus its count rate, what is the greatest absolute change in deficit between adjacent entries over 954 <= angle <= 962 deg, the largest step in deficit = 2.2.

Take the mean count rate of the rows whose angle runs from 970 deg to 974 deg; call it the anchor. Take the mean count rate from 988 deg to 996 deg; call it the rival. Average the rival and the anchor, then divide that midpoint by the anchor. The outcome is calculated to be 1.03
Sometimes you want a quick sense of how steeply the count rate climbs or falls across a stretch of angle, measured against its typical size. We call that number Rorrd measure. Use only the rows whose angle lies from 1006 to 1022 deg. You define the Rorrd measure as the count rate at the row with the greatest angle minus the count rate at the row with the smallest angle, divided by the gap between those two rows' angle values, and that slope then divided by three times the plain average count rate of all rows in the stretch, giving -0.0007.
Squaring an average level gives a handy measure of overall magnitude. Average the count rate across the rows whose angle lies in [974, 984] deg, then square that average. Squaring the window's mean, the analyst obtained 1915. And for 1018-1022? 2127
